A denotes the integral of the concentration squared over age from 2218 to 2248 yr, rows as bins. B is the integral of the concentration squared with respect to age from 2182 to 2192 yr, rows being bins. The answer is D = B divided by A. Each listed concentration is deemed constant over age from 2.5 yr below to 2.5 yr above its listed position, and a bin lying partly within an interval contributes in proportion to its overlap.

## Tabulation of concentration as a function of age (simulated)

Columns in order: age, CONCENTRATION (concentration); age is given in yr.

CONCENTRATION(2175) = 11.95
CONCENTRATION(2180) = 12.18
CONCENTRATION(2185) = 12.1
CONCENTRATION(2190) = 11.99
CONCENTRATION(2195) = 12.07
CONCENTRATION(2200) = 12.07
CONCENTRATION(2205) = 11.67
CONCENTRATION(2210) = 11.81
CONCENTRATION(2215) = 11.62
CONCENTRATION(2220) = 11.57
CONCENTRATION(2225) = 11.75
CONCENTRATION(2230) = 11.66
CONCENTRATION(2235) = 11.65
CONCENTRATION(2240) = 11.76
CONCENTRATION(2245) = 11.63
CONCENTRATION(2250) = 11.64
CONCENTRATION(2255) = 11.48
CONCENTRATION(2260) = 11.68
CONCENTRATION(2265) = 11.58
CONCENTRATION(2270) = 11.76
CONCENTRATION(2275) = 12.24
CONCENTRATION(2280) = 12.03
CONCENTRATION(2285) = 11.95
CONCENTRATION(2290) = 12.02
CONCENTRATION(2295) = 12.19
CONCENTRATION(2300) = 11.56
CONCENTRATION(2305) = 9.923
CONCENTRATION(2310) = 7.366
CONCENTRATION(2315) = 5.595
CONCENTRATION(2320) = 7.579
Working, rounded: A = 4087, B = 1453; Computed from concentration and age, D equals 0.4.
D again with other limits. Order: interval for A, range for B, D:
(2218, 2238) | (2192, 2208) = 0.8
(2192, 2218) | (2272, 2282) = 0.4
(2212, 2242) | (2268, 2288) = 0.7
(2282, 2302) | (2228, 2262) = 1.6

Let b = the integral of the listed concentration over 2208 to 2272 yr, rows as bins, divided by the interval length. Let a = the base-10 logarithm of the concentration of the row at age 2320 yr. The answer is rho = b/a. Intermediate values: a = 0.88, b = 11.7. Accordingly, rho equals 13.3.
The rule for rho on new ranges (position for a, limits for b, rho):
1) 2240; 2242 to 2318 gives 10.2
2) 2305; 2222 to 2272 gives 11.7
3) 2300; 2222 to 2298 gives 11.1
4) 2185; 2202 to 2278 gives 10.8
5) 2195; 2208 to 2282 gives 10.8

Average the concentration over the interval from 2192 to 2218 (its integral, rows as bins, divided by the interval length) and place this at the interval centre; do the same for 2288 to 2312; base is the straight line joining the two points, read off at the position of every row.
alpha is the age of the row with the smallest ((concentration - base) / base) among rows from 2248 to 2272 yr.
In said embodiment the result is 2255 yr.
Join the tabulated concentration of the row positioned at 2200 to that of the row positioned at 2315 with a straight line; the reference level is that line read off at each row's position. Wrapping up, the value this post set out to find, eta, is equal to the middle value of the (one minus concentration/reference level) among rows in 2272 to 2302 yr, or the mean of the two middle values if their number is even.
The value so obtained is -0.7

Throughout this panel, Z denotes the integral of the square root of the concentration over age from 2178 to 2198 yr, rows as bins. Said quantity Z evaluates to 69.5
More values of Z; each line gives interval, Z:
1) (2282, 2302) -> 69.1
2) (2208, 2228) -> 68.4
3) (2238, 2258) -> 68.2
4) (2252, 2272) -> 68.2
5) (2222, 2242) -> 68.4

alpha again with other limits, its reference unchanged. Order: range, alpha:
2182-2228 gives 2205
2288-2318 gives 2315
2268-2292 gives 2270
